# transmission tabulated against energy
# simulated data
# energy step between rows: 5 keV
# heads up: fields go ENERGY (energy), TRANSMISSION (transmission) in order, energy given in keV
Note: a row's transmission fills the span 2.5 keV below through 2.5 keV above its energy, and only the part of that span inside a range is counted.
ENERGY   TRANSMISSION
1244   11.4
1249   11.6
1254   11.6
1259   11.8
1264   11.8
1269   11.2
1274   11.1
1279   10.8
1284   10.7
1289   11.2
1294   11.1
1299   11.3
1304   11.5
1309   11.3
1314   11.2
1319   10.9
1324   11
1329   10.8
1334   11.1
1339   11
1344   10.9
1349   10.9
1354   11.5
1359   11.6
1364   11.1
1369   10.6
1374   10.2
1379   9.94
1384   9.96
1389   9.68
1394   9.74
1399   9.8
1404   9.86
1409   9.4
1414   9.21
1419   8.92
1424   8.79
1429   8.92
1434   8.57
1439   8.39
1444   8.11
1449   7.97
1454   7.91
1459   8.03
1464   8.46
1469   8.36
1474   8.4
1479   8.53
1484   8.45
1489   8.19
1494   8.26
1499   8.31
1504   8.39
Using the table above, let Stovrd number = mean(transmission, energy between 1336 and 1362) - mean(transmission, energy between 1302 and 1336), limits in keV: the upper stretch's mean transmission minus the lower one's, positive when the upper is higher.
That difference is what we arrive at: 0.07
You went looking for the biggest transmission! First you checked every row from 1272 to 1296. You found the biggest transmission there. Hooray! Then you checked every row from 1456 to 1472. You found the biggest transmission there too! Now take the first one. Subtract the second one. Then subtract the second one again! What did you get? -5.7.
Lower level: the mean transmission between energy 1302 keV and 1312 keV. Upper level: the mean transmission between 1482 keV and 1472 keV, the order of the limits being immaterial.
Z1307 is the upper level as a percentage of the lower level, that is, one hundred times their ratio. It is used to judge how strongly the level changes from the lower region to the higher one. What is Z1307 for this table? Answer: 74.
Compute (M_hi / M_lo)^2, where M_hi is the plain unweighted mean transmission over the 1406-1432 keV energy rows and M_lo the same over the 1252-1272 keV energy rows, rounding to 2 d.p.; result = 0.61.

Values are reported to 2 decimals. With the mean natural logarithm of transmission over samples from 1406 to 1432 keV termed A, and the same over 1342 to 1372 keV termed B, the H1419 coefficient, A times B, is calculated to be 5.30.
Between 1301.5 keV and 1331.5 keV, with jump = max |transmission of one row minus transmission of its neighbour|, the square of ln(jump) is 1.4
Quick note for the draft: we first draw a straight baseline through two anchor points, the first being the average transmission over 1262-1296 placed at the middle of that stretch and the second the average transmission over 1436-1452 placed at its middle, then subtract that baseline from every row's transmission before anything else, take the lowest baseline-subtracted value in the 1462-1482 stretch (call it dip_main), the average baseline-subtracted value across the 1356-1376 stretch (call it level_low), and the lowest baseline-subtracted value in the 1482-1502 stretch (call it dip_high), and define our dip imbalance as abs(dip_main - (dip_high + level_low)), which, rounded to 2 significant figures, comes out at 1.5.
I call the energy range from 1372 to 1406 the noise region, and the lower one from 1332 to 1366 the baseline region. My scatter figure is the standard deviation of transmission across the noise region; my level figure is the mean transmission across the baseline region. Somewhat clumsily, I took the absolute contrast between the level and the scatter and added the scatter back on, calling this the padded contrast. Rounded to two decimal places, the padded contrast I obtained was 11.16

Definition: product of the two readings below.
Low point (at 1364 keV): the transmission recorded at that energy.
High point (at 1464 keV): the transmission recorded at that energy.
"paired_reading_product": 94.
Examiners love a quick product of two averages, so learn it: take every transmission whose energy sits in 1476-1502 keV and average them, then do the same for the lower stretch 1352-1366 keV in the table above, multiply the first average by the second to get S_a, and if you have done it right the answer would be 95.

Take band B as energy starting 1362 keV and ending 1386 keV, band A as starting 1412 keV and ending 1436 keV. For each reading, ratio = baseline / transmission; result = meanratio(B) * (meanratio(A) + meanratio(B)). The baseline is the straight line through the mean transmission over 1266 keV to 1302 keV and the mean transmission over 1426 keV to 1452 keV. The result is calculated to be 1.74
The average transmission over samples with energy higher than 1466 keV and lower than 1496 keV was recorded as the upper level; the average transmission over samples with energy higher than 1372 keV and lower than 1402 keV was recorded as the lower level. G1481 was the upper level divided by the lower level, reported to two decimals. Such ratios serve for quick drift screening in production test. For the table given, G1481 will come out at 0.85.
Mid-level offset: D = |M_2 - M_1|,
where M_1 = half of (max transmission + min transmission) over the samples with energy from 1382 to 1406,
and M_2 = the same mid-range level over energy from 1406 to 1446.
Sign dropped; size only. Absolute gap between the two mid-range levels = 1.1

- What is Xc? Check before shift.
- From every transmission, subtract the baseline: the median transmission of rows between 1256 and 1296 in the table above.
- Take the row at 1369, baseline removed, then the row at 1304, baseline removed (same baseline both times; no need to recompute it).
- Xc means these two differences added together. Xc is -0.2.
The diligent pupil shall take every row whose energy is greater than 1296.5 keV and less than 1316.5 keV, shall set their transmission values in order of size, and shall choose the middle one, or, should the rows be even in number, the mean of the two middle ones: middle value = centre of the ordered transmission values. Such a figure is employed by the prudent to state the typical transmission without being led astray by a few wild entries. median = 11.3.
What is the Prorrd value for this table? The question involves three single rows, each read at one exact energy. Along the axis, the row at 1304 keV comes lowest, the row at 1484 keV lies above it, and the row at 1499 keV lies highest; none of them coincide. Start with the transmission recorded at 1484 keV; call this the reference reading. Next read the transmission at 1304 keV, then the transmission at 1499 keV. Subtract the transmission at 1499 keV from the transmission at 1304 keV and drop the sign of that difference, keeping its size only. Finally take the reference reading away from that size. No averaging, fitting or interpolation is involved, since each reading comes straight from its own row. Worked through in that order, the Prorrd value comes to -5.3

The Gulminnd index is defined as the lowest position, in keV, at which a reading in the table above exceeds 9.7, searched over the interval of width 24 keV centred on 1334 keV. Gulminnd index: 1324 keV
